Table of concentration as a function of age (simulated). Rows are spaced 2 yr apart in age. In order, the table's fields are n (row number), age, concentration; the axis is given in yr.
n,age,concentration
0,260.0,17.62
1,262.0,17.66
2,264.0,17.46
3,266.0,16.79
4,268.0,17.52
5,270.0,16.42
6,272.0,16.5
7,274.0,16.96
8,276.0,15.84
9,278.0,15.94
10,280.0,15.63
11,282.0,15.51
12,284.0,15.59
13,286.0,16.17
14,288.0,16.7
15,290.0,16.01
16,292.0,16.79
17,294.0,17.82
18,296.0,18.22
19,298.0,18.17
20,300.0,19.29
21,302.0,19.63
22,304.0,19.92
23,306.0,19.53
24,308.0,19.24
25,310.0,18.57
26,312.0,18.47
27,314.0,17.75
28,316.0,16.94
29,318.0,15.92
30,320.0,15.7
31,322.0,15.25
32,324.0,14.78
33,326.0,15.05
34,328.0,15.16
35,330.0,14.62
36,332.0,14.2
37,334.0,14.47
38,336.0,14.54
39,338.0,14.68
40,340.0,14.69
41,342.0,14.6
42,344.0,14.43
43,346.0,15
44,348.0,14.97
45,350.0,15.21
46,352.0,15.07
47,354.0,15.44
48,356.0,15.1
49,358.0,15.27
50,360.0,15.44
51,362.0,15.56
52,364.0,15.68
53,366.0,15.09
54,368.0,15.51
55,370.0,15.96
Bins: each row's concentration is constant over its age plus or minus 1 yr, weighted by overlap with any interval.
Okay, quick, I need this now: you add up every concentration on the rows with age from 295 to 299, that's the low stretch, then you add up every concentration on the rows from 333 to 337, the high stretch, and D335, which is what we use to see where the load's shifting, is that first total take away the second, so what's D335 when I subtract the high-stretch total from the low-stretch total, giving 7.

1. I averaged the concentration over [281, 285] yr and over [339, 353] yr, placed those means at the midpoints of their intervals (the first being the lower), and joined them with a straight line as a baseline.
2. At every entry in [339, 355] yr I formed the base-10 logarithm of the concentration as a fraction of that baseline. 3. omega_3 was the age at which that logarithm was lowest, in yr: 344.0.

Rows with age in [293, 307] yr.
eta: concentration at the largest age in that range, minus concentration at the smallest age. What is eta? 1.7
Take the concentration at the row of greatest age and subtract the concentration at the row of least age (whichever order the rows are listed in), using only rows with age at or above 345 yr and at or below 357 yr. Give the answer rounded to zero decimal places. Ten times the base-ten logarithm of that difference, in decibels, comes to -10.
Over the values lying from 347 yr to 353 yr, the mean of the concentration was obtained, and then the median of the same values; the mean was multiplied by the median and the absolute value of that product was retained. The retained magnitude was 227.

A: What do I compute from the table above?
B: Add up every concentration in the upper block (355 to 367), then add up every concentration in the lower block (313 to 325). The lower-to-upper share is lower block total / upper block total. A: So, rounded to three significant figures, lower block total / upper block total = 1.05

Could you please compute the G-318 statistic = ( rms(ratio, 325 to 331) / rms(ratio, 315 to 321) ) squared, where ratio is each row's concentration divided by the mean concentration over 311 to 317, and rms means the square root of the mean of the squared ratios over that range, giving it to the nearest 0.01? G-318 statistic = 0.85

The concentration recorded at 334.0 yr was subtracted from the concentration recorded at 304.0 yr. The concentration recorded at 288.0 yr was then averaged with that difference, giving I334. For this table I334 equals 11.1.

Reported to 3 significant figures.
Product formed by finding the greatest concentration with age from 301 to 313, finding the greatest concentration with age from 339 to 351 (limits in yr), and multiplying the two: 303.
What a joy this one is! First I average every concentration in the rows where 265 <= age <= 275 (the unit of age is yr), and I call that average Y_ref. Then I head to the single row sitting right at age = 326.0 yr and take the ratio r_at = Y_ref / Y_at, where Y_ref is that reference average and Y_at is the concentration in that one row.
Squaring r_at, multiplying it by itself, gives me 1.25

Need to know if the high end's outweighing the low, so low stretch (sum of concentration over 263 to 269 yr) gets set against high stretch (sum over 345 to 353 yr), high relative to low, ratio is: 1.2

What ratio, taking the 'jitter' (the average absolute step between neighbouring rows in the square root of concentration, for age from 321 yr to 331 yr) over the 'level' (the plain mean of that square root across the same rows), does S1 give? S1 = 0.012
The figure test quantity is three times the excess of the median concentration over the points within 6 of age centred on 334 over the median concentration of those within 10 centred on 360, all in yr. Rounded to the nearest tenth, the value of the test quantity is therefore -2.9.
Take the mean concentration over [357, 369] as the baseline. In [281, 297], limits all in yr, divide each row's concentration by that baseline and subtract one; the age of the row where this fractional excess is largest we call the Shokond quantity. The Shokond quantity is 296.0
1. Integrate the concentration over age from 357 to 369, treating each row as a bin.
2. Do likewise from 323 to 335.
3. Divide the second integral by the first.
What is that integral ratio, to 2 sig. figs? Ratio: 0.95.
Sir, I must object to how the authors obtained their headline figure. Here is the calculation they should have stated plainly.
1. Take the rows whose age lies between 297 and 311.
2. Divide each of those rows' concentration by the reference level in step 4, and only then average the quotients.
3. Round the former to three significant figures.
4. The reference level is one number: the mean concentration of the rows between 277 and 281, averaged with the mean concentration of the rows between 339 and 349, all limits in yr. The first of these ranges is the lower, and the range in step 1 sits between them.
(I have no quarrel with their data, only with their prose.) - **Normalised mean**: 1.26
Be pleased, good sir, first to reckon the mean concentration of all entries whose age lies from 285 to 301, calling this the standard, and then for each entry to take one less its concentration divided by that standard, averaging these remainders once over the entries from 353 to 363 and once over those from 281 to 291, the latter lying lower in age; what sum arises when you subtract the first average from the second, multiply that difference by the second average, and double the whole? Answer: -0.0059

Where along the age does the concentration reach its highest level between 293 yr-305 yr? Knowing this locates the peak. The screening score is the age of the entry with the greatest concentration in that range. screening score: 304.0 yr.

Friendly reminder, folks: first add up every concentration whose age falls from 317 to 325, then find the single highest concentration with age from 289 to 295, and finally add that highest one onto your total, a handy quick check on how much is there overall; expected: 79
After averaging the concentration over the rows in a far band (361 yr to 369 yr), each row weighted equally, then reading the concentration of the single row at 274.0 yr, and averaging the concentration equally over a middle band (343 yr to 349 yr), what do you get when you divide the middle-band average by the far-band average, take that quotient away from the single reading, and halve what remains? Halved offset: 8.0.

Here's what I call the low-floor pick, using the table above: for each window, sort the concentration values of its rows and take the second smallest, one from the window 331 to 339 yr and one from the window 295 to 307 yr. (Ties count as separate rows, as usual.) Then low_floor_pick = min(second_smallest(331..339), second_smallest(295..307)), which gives 14.5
